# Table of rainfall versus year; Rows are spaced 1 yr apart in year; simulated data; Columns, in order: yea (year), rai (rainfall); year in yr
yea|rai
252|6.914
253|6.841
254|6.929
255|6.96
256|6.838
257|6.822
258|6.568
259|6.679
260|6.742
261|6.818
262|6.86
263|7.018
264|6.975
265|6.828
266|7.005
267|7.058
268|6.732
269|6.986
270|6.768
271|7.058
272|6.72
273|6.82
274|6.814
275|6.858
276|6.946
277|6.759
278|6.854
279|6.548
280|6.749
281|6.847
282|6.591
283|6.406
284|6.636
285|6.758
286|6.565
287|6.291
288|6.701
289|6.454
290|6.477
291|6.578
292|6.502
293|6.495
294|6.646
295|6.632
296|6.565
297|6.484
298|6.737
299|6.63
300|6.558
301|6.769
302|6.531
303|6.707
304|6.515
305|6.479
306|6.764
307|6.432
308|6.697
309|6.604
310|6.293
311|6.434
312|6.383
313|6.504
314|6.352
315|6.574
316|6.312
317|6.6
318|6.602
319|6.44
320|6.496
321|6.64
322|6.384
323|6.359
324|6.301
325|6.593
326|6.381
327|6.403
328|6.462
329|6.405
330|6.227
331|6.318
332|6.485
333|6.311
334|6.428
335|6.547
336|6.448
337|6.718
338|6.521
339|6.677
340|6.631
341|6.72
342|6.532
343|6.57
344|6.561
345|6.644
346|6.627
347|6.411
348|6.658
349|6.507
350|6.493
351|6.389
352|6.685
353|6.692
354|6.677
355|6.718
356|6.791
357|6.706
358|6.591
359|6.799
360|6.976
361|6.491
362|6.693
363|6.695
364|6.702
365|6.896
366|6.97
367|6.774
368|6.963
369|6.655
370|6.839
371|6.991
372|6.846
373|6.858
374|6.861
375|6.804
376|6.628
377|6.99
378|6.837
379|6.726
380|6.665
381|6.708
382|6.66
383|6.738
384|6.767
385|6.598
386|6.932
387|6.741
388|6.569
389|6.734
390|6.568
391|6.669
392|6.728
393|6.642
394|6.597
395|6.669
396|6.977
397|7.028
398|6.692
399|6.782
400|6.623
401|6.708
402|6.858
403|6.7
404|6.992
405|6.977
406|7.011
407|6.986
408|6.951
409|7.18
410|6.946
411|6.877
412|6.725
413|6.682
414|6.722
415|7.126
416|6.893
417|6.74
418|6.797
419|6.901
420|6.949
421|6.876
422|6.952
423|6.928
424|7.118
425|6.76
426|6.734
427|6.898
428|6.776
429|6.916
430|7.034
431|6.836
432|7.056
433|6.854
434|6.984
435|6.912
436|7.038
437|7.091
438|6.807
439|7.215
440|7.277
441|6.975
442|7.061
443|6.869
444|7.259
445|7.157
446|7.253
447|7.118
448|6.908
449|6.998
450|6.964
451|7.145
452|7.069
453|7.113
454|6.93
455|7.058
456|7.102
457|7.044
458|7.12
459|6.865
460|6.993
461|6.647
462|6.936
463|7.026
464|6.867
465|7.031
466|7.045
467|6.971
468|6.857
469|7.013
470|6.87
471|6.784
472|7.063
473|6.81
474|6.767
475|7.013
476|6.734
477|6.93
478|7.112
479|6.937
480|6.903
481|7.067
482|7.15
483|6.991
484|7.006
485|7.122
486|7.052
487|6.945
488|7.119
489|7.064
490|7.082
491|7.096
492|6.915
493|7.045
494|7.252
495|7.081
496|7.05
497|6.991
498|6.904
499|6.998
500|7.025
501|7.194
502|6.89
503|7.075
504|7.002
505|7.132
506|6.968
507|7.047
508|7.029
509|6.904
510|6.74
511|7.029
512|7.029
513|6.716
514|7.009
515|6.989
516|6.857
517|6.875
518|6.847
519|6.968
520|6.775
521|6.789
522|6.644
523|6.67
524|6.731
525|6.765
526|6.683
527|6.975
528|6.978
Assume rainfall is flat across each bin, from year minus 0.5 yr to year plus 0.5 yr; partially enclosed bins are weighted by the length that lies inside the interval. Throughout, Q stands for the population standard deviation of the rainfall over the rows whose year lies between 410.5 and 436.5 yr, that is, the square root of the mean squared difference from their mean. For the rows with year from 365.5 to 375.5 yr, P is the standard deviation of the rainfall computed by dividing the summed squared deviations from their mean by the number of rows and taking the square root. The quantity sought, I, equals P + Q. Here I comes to 0.22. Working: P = 0.096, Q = 0.122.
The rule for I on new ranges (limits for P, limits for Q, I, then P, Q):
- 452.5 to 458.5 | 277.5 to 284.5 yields 0.22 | 0.065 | 0.153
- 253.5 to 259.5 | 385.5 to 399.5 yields 0.28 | 0.137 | 0.141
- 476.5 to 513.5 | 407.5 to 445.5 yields 0.26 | 0.108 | 0.155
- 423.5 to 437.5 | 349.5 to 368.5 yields 0.28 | 0.122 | 0.157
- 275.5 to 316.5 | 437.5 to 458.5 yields 0.28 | 0.156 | 0.126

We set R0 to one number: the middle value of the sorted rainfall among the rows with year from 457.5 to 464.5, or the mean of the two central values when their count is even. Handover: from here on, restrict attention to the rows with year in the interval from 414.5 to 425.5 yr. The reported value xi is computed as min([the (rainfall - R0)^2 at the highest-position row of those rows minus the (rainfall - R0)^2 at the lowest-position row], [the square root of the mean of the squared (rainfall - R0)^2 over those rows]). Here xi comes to -0.01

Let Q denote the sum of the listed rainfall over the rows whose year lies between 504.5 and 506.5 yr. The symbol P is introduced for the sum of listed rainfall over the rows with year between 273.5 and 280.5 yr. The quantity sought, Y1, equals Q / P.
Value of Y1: 0.3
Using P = 48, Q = 14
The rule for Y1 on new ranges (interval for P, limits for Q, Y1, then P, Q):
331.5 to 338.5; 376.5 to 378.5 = 0.3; 45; 14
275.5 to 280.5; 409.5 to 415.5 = 1.2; 34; 41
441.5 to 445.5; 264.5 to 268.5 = 1.0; 28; 28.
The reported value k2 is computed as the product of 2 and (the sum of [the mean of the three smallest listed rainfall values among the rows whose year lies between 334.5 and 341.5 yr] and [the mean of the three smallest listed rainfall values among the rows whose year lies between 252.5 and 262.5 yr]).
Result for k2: 26.3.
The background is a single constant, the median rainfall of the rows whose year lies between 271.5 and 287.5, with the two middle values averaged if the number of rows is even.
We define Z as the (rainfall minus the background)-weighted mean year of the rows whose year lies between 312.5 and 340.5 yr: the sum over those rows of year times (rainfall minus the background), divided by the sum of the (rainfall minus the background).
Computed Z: 325.9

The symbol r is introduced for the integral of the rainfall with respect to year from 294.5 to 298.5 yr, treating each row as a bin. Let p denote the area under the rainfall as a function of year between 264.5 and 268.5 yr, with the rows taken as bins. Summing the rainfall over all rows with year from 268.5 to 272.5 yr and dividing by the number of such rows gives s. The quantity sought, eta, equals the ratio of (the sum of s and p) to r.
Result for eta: 1.31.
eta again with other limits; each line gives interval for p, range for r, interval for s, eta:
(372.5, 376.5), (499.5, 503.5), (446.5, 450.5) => 1.21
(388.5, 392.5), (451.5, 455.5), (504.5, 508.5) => 1.20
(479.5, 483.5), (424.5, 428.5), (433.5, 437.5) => 1.29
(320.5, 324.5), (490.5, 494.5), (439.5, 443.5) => 1.16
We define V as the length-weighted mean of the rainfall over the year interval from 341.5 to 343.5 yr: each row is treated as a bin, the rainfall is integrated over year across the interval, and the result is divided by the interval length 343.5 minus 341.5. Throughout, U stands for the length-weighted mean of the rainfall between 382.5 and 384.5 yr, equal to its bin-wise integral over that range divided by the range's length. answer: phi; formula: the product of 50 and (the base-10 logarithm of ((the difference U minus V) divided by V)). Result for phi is -76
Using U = 6.8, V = 6.55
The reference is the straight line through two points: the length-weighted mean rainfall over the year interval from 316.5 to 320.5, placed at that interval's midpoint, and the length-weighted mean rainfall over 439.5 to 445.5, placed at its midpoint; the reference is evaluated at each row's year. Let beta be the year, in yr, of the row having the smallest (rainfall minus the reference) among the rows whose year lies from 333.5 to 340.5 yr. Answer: 334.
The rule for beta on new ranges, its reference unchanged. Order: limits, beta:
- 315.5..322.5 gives 316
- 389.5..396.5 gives 390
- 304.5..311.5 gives 310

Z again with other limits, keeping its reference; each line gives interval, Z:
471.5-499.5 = 486.9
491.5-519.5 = 503.6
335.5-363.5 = 346.5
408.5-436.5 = 423.5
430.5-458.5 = 445.5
